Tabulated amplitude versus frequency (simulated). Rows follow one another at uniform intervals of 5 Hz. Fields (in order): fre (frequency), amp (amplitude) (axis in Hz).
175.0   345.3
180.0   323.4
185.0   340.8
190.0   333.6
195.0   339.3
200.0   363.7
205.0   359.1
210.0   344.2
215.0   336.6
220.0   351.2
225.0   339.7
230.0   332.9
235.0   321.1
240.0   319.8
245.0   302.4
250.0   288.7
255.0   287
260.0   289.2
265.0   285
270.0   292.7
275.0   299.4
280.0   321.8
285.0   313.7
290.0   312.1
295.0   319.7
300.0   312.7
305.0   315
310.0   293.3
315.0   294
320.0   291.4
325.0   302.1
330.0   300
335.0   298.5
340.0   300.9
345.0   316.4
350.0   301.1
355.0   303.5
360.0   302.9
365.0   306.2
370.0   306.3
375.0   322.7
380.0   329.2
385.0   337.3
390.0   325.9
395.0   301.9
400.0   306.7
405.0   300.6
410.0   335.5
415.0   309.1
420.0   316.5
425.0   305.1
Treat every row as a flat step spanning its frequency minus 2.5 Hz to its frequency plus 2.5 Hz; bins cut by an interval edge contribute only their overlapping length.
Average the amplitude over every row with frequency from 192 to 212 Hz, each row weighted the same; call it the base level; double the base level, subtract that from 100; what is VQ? -603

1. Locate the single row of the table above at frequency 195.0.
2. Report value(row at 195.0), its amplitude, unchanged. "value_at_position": 339.3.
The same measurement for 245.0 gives 302.4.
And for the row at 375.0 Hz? 322.7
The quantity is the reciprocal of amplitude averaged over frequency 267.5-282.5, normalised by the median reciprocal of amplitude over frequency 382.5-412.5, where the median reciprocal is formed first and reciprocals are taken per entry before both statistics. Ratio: 1.04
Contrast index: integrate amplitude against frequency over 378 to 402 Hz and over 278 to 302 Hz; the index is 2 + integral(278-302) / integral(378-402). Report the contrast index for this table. 2.99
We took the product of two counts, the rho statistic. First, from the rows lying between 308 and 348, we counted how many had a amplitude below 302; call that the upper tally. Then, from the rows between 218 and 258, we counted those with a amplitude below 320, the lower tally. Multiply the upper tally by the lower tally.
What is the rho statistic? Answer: 24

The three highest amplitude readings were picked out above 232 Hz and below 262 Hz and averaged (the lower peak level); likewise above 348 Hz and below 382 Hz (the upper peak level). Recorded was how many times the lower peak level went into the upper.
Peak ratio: 1.02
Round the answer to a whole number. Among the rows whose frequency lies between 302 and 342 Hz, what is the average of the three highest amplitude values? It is 306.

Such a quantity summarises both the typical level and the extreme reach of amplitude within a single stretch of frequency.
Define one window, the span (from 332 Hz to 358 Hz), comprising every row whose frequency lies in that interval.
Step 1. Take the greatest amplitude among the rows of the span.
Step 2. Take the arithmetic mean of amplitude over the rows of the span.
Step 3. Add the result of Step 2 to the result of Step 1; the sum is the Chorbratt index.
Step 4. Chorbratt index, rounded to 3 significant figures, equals 620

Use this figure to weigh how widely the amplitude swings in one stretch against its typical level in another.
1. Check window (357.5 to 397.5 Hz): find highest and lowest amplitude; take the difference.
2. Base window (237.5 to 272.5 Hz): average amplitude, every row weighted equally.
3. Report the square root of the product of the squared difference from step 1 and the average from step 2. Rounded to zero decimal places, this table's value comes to 608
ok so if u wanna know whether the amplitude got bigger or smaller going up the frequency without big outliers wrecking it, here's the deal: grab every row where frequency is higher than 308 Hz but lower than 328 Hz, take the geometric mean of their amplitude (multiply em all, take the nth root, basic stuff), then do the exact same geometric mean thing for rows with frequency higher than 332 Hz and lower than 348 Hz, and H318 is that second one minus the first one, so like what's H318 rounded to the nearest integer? 10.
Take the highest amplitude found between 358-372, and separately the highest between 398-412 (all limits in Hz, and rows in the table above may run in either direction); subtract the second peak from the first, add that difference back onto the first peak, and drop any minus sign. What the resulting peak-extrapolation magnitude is 277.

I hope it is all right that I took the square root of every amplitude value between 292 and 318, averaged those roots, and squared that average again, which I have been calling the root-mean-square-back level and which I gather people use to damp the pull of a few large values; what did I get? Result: 307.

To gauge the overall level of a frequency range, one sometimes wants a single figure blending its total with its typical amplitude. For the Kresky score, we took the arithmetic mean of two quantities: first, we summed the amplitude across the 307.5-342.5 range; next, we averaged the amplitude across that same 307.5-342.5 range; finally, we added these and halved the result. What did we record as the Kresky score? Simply 1189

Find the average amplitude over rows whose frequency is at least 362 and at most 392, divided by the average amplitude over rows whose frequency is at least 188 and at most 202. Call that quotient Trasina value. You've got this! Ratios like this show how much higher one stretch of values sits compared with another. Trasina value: 0.93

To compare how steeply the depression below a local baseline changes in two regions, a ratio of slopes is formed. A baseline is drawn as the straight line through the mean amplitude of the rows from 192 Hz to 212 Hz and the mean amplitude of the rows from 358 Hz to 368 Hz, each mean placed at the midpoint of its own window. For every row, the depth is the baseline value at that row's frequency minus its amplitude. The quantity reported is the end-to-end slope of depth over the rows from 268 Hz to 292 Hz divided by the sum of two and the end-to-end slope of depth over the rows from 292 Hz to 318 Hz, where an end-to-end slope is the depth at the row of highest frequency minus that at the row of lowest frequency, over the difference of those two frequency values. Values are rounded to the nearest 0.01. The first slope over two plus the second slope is -0.42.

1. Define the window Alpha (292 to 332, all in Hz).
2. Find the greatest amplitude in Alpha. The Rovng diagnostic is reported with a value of 319.7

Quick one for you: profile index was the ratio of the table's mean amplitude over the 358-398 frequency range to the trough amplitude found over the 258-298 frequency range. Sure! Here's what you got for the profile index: 1.11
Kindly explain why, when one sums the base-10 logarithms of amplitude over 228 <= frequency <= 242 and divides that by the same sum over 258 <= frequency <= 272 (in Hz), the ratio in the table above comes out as 1.02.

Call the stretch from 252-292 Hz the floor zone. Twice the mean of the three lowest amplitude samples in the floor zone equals 574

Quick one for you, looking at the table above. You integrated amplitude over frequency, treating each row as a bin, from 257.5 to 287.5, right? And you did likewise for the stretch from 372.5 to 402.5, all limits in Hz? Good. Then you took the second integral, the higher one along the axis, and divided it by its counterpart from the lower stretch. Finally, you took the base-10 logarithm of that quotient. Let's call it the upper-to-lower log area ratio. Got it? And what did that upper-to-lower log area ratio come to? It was 0.028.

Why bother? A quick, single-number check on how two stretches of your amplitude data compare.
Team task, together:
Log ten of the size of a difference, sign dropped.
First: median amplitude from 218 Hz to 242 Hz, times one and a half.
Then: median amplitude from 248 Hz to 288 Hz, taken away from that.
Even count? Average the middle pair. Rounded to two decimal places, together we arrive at 2.32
